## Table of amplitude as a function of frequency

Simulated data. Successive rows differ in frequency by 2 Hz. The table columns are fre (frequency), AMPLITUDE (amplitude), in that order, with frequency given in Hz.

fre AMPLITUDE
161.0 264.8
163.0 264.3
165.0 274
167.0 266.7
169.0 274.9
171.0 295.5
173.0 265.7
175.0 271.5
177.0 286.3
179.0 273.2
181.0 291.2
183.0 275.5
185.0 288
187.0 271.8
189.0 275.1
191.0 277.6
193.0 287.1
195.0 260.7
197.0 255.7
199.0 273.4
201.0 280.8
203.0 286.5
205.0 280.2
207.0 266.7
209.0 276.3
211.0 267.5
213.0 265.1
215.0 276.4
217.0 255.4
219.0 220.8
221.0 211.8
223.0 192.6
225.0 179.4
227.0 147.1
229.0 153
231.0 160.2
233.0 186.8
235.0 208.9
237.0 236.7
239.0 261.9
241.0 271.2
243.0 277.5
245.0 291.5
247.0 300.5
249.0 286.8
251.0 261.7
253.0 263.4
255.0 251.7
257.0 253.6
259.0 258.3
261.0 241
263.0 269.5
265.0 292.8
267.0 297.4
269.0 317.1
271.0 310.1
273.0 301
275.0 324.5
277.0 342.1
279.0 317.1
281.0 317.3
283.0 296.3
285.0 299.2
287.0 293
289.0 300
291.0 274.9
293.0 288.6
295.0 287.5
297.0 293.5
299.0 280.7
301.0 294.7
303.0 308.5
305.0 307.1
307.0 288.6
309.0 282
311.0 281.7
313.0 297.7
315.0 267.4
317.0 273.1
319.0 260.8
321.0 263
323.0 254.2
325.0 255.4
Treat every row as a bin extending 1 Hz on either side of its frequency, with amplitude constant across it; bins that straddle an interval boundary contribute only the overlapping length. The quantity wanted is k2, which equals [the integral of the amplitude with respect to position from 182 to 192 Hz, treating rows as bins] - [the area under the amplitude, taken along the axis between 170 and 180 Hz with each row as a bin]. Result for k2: -8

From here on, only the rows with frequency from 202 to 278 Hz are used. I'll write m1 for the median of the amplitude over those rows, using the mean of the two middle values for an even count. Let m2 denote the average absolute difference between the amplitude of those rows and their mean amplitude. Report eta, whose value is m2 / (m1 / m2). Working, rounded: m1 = 266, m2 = 36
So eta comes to 5.0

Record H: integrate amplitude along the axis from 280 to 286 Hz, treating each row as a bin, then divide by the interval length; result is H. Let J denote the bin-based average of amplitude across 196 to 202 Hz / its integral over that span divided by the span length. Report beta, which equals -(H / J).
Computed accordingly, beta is -1.13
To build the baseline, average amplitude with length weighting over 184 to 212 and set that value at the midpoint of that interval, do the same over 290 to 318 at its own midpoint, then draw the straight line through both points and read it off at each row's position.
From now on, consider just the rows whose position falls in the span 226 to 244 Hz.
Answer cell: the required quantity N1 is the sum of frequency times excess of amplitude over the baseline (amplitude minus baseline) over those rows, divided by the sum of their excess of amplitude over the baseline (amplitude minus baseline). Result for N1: 231.3 Hz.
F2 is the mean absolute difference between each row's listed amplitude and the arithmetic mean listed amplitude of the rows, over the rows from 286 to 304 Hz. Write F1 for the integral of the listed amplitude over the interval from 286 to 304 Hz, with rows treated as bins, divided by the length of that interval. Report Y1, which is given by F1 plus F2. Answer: 299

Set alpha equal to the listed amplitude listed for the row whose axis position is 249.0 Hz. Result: 286.8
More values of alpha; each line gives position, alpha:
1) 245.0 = 291.5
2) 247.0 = 300.5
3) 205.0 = 280.2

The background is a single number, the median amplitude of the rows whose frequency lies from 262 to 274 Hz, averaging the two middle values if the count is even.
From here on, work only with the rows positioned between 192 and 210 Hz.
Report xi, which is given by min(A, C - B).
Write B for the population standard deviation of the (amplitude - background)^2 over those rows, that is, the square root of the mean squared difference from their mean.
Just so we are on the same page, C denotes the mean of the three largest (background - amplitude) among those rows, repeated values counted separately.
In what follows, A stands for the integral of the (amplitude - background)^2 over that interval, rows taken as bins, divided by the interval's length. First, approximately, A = 736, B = 580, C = 38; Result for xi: -541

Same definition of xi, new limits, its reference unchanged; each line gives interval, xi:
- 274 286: -633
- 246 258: -819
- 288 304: -171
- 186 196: -415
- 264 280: -575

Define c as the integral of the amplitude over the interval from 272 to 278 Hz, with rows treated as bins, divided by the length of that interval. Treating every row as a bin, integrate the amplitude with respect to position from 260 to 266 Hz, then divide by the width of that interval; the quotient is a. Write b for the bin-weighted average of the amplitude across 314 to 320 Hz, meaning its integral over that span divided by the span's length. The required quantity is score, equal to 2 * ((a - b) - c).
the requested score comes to -644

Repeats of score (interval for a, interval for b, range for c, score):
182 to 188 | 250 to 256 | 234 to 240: -433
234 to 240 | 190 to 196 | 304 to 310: -664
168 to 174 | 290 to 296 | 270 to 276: -634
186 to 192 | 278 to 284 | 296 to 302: -650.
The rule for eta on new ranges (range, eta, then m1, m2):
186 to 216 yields 0.2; 275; 7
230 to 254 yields 4.7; 263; 35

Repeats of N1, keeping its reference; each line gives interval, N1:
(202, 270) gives 230.0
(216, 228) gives 223.5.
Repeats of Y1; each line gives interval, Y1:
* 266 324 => 309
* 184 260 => 283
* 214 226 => 252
